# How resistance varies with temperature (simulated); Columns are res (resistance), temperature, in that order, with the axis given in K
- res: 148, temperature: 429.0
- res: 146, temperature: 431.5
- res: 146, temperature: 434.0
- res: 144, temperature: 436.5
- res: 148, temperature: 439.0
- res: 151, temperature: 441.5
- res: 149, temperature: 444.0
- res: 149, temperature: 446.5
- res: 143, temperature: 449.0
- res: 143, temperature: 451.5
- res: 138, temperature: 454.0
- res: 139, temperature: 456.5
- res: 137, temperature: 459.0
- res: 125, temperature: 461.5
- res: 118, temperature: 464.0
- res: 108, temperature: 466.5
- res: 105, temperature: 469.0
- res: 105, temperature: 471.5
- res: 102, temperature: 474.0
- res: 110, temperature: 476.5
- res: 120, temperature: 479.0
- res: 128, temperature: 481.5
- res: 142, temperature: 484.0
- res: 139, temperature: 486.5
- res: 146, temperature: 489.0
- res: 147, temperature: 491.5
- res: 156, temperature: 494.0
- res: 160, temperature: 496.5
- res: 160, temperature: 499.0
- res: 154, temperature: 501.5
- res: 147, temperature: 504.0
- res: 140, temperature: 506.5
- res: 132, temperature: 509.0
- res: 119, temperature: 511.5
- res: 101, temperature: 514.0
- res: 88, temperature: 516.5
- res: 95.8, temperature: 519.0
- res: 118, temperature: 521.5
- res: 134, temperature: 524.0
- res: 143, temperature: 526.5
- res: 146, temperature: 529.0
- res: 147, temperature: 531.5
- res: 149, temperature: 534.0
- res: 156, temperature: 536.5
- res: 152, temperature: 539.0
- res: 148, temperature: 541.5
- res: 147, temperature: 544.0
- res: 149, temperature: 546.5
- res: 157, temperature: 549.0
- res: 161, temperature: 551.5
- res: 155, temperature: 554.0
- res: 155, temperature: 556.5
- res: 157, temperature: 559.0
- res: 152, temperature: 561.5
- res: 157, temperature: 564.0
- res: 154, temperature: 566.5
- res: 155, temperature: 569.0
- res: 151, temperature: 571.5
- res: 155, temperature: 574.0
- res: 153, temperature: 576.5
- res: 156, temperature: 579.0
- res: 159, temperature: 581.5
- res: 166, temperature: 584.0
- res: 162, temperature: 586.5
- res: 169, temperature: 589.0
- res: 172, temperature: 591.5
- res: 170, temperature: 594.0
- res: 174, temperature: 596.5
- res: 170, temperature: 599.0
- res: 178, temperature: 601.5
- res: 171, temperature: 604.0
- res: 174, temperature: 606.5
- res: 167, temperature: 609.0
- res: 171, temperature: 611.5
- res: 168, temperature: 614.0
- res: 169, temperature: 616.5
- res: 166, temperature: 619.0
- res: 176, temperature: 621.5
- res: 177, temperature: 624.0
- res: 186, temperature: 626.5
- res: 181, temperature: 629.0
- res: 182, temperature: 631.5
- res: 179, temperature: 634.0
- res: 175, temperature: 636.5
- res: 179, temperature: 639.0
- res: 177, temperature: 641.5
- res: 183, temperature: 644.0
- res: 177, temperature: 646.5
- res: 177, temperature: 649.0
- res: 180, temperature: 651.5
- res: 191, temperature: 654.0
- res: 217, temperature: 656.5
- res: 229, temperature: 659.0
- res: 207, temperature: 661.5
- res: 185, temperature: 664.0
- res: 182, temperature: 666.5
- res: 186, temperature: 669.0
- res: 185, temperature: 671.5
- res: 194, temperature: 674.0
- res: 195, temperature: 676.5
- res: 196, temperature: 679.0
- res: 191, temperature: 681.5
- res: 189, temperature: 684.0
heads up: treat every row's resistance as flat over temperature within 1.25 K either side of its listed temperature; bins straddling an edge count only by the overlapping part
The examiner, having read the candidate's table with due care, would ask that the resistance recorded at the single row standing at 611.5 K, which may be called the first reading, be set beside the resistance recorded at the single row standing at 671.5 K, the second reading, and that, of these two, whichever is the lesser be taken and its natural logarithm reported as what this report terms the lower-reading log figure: 5.1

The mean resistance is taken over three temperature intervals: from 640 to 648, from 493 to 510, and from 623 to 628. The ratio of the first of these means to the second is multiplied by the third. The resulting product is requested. 217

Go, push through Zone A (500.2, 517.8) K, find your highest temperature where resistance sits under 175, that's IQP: 516.5 K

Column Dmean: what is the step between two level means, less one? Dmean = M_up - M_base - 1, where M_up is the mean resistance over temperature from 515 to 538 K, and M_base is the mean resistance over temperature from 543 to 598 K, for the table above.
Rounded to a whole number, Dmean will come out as -29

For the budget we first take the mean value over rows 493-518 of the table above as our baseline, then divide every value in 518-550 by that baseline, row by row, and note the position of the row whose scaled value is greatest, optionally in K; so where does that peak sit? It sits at 549.0 K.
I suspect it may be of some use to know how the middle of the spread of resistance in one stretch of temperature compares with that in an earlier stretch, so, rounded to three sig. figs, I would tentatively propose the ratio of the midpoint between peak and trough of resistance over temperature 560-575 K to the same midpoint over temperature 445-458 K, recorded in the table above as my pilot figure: 1.07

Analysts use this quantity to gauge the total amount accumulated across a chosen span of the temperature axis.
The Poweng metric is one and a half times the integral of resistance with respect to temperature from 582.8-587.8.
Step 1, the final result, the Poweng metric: 1230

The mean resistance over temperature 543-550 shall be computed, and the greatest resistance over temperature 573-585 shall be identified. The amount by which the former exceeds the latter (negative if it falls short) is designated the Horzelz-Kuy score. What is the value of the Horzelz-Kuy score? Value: -15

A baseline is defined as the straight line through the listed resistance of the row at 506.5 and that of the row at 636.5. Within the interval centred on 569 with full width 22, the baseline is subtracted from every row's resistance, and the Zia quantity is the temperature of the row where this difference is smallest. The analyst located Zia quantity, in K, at 571.5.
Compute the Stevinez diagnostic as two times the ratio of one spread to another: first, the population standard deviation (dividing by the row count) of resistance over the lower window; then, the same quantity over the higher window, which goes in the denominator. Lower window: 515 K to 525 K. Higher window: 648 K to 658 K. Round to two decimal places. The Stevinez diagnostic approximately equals 2.31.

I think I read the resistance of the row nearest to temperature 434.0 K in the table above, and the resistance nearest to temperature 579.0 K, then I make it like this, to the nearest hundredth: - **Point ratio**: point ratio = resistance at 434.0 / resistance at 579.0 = 0.94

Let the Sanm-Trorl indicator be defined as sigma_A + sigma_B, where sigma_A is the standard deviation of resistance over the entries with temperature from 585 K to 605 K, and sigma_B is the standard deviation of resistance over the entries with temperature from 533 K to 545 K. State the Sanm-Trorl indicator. 8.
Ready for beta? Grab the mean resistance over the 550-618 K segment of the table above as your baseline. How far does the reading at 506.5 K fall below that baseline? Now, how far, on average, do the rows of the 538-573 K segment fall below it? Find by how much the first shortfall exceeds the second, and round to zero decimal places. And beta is 14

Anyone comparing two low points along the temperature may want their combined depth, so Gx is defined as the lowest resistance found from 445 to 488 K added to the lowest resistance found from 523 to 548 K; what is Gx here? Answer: 236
